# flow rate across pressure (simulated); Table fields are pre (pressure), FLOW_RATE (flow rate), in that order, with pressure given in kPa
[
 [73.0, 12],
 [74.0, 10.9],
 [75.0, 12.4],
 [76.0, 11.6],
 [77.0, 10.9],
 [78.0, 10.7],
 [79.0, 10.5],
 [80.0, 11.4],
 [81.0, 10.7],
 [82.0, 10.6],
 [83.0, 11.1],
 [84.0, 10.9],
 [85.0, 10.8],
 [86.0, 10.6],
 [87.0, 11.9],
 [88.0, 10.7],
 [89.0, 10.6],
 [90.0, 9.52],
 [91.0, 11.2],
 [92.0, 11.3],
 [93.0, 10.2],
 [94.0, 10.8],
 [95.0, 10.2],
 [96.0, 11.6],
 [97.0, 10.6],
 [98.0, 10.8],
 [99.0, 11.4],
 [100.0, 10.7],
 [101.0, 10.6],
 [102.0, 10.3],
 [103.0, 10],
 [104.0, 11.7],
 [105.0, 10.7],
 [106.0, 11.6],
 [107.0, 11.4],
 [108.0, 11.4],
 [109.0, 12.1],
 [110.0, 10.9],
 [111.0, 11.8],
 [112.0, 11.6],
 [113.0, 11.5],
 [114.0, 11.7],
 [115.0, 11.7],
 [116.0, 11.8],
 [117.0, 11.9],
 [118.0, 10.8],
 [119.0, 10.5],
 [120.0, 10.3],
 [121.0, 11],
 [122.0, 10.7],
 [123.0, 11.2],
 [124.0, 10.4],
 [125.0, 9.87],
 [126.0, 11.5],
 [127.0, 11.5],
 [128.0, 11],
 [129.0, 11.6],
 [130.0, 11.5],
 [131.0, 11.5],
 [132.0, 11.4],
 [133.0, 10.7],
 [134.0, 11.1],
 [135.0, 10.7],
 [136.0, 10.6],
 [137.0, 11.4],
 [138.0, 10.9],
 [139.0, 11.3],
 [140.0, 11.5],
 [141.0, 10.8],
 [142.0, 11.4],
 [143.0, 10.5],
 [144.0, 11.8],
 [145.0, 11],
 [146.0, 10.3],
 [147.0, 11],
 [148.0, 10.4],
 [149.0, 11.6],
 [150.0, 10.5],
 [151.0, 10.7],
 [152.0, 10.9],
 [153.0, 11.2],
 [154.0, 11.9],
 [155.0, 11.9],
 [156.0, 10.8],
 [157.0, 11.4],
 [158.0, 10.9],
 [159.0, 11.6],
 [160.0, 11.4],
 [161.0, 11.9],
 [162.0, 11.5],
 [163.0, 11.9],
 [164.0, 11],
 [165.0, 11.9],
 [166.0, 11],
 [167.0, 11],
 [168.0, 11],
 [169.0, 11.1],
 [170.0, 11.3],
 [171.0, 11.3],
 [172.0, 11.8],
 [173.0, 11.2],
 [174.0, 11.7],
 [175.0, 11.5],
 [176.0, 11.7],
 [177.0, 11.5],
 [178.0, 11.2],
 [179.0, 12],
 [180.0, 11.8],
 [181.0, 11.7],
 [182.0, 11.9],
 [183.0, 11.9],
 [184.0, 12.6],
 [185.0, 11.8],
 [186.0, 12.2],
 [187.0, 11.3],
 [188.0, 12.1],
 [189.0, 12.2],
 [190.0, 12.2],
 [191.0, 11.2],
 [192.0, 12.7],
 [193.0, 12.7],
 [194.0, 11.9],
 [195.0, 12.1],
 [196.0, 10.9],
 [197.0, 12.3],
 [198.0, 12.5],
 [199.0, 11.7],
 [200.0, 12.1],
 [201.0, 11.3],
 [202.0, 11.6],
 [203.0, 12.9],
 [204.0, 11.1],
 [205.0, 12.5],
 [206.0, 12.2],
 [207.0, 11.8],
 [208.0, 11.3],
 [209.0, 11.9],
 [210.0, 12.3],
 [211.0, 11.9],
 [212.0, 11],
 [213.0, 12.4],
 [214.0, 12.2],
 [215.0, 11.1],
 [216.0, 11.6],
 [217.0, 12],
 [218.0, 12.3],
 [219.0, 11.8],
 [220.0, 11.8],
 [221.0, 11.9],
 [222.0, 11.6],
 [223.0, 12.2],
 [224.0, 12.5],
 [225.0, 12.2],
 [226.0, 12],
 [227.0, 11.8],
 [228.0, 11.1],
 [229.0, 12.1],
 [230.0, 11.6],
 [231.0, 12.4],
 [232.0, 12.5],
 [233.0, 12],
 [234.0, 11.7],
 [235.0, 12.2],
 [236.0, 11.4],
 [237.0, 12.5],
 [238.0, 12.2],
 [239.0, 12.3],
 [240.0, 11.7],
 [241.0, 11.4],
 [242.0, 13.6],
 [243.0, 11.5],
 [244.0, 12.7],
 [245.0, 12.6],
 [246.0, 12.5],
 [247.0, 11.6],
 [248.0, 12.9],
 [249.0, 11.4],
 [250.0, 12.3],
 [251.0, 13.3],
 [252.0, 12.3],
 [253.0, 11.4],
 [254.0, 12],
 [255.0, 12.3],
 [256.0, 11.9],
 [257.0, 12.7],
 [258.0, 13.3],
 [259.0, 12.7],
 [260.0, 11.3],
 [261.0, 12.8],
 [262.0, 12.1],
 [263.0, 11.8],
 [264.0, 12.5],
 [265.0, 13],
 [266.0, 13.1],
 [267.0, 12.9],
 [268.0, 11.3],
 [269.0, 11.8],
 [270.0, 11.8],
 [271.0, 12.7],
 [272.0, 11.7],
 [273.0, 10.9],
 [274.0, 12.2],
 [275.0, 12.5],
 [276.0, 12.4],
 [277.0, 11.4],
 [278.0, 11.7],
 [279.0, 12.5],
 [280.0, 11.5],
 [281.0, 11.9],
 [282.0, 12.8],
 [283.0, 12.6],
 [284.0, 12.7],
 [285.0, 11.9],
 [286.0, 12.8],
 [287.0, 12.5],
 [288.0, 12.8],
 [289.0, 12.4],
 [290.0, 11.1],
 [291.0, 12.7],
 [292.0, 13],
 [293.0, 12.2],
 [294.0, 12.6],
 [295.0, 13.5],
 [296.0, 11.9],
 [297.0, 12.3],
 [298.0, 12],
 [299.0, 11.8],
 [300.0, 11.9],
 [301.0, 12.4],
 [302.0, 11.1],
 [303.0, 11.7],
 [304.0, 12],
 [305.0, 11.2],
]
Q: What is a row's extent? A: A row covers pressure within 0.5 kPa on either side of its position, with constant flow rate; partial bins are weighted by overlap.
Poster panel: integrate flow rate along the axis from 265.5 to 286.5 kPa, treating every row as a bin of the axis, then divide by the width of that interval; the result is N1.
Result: 12.15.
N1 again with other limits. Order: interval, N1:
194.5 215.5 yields 11.86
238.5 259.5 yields 12.30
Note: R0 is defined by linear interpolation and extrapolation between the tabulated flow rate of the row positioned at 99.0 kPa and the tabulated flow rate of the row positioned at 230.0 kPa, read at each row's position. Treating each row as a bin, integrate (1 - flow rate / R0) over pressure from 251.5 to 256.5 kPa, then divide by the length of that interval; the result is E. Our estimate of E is -0.030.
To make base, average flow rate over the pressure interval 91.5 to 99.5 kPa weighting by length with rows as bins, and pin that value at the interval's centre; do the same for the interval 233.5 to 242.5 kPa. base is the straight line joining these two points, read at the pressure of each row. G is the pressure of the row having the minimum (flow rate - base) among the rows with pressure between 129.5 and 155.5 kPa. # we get 146.0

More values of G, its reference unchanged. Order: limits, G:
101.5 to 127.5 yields 125.0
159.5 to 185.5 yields 168.0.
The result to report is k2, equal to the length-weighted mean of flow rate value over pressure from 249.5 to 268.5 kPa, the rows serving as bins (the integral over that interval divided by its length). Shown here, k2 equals 12.4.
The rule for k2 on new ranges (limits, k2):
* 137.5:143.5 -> 11.1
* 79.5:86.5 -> 10.9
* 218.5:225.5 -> 12.0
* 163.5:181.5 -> 11.4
